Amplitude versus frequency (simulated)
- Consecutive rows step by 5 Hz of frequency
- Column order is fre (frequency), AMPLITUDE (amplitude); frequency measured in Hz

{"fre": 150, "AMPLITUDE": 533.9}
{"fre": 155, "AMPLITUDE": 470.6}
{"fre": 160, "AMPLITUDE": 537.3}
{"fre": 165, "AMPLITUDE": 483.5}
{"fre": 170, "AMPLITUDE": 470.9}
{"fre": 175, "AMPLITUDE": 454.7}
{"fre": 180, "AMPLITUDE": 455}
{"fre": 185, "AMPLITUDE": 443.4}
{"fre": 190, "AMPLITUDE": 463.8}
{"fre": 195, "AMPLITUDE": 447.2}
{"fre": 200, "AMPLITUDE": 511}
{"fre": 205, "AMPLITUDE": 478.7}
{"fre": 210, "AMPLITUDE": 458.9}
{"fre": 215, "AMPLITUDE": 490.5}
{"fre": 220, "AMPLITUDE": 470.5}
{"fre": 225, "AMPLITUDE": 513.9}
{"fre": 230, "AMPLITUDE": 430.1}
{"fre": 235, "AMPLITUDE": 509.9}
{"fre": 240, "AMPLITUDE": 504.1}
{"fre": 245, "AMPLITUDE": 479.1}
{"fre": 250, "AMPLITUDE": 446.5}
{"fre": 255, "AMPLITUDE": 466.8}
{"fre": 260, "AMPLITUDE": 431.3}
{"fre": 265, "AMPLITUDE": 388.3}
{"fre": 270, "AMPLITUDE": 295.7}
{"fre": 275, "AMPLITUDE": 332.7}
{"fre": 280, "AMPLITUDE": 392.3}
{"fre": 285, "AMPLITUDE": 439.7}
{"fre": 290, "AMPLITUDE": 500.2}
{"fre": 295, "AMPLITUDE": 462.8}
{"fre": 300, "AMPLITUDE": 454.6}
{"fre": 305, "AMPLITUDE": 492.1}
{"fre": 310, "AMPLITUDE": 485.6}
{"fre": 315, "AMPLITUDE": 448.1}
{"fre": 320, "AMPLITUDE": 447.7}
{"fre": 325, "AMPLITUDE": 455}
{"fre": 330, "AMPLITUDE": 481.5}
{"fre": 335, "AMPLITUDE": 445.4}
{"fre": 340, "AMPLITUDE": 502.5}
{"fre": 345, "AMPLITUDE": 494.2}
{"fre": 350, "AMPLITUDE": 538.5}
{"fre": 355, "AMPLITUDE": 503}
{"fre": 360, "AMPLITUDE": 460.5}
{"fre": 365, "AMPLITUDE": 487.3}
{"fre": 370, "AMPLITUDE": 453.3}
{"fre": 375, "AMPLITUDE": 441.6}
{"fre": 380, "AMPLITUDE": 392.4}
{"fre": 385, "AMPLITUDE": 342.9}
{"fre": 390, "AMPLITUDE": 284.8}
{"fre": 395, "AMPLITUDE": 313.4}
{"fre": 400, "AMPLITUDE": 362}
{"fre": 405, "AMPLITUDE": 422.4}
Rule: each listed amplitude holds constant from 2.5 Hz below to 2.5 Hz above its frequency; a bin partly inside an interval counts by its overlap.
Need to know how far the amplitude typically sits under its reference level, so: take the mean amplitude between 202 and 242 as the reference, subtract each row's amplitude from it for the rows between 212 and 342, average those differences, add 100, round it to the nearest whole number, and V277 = 130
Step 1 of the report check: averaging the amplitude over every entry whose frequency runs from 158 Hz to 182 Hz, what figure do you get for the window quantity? 480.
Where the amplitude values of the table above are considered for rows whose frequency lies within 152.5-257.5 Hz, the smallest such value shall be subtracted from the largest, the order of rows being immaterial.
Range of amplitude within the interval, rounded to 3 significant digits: 107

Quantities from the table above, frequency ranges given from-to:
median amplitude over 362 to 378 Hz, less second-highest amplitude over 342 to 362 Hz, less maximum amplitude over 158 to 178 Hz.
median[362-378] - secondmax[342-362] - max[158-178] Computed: -587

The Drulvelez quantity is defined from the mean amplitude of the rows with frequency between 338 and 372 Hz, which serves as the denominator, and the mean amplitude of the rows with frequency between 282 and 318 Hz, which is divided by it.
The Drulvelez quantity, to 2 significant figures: 0.95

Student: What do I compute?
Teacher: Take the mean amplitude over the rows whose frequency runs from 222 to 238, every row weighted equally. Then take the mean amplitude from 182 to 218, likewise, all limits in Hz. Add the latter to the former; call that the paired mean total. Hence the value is 955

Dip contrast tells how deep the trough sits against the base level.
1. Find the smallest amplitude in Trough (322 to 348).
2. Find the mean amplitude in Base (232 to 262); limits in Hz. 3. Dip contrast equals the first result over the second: 0.942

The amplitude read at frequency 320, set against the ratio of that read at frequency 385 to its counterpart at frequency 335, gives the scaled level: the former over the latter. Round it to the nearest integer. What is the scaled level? 582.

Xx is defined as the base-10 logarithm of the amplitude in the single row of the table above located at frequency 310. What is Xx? 2.69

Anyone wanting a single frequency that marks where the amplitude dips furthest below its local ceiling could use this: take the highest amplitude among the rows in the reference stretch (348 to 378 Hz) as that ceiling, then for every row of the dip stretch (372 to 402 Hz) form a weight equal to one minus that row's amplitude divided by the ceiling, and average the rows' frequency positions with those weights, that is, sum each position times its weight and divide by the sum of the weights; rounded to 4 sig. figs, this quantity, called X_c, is 389.1 Hz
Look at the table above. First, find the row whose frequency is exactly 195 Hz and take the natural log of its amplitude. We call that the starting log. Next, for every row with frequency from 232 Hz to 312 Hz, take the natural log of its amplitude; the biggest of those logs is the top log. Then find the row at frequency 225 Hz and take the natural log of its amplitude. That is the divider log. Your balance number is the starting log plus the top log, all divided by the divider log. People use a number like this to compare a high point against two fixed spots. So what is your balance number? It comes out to 1.98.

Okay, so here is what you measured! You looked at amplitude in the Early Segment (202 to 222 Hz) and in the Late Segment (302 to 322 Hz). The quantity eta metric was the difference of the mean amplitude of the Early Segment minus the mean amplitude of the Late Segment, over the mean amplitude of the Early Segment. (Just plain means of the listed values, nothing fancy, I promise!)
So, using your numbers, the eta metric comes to 0.01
